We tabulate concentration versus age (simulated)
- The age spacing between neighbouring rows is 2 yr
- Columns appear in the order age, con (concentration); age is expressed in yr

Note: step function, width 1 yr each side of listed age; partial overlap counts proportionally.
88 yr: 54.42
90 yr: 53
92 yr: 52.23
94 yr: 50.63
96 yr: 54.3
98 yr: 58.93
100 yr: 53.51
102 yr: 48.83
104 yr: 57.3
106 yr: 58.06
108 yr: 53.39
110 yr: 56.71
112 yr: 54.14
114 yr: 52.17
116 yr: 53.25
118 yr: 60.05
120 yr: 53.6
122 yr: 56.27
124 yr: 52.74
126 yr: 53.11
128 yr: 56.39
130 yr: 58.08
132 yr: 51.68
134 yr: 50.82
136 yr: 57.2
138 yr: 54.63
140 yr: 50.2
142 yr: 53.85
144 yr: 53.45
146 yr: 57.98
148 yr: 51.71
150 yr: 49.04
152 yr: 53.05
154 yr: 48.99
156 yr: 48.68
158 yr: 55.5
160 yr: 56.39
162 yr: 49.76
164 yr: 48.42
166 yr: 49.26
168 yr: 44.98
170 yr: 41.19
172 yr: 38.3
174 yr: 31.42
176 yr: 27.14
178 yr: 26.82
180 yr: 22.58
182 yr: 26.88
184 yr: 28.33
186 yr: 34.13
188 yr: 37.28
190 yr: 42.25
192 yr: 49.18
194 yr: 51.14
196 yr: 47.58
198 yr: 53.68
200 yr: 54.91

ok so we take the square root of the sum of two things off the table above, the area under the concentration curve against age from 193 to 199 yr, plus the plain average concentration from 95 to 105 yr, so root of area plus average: 19.0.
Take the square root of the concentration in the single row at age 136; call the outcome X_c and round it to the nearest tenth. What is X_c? 7.6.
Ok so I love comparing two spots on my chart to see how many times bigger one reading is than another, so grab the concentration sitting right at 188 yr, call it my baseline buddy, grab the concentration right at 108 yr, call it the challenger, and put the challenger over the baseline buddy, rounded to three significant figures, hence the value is 1.43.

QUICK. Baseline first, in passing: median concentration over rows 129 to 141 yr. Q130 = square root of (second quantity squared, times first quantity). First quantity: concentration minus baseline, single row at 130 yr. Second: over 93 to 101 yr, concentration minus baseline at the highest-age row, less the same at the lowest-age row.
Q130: 6.4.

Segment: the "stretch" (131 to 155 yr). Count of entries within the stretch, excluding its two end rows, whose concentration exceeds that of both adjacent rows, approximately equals 4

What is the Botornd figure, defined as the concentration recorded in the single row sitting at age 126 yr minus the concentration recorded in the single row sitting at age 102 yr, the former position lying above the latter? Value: 4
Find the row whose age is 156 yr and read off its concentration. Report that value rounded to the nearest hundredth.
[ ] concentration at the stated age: 48.68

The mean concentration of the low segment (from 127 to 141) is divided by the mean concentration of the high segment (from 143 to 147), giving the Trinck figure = 1.0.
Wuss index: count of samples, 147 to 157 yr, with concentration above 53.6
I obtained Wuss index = 0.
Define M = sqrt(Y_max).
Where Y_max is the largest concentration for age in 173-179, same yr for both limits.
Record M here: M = 5.61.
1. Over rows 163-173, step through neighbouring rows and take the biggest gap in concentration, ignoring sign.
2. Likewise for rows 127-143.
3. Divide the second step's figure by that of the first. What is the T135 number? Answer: 1.50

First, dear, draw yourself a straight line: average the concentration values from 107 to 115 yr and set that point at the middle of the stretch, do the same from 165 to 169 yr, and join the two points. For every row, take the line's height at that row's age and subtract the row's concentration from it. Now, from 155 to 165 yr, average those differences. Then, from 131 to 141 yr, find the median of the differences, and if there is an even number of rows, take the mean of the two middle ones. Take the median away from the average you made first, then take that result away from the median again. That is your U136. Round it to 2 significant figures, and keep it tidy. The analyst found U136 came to 3.4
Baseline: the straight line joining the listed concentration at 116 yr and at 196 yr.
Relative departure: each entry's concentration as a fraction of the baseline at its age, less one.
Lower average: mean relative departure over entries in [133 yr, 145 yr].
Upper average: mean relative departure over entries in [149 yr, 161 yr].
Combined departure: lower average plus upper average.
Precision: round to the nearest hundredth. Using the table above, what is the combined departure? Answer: 0.06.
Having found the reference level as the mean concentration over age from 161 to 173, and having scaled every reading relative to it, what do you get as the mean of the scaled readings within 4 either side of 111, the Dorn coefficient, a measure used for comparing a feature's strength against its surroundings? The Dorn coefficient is 1.19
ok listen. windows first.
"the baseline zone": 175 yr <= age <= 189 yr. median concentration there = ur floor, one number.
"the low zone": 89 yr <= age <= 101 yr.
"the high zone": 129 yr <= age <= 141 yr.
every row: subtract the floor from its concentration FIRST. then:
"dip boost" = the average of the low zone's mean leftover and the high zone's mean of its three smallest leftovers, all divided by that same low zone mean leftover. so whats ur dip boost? 0.95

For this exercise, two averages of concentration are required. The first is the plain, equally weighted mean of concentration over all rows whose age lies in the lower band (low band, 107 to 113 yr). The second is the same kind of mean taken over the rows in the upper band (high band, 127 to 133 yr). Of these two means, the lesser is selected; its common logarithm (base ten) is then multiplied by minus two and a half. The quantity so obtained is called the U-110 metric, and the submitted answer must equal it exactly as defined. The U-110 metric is -4.35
